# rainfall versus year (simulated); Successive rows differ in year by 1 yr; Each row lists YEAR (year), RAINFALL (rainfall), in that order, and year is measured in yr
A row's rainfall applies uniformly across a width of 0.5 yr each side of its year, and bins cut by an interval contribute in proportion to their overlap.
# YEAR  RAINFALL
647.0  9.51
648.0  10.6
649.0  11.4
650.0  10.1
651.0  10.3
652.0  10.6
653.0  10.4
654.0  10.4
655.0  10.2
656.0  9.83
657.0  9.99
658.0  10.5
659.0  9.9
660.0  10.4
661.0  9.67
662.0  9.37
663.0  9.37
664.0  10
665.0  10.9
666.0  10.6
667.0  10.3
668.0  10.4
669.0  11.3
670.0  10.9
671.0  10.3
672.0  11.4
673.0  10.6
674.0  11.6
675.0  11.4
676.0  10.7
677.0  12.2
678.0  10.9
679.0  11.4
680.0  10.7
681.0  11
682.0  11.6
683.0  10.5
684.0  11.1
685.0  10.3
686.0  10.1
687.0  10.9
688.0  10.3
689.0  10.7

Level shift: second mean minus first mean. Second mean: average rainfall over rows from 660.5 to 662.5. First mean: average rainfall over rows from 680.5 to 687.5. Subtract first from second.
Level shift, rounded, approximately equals -1.3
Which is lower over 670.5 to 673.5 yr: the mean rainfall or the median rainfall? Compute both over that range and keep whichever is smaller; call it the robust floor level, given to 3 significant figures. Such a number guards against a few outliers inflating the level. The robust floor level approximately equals 10.6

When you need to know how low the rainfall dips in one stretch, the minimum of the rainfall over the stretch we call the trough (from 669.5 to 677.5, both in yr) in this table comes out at 10.3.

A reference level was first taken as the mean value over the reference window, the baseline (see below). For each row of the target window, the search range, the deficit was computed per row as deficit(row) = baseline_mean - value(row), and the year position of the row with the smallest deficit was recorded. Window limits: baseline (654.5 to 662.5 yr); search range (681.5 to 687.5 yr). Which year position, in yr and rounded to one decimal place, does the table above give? 682.0 yr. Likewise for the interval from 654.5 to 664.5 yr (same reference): 658.0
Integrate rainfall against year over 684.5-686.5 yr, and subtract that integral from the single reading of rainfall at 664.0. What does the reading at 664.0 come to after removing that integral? -10.4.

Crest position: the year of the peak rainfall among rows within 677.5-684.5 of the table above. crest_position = 682.0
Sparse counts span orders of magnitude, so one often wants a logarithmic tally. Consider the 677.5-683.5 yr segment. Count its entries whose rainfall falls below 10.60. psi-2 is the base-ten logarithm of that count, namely 0.00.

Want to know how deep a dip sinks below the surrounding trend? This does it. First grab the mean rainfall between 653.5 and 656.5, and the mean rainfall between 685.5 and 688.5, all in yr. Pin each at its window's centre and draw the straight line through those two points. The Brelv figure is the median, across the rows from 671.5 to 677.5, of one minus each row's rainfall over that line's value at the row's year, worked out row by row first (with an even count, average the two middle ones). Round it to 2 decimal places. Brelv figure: -0.11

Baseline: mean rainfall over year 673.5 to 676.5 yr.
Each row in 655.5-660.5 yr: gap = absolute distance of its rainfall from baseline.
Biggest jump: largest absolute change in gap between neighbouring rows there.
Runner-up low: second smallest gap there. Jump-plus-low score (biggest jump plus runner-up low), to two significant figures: 1.4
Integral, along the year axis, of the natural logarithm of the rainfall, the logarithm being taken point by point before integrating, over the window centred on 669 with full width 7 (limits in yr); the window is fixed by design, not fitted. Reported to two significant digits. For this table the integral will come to 17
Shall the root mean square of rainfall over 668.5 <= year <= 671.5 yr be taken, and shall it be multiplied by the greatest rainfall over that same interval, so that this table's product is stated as 123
